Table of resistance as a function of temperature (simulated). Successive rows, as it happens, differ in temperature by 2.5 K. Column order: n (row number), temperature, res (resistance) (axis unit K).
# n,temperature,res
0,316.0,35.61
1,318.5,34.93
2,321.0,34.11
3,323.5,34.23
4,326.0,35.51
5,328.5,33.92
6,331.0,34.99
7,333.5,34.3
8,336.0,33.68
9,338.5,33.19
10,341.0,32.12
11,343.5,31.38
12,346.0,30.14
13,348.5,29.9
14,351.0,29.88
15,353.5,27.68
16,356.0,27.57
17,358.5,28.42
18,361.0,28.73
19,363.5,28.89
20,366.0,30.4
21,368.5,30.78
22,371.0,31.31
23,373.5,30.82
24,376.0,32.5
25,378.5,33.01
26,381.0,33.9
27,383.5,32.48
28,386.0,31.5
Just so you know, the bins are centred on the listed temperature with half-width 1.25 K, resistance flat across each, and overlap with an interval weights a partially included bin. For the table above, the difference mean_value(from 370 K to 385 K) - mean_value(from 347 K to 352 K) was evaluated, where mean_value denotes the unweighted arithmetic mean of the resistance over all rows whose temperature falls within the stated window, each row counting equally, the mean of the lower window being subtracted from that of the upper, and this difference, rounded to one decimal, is 2.4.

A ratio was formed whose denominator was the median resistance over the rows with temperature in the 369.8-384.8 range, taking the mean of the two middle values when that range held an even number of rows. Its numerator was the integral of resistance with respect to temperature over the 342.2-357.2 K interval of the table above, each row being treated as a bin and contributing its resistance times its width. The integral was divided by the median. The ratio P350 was 14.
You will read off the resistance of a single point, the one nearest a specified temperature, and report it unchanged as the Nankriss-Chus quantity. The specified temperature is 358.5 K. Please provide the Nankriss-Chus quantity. 28.42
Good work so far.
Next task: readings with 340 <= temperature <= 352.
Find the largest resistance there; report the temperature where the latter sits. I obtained 341.0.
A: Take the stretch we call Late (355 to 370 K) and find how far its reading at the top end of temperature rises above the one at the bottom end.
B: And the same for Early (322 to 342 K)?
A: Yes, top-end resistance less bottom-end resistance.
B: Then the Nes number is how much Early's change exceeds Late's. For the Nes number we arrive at -5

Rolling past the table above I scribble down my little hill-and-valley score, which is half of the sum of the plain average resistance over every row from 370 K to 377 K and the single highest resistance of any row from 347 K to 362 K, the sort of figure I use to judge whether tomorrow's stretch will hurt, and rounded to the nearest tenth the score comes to 30.7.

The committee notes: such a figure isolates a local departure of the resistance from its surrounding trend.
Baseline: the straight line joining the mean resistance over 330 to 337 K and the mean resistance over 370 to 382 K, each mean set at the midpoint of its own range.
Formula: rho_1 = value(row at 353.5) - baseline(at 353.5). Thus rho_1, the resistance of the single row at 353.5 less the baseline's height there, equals -5.7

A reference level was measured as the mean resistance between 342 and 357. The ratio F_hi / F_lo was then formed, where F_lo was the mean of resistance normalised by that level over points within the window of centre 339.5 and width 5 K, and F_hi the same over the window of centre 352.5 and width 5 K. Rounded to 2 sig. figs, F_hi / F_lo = 0.88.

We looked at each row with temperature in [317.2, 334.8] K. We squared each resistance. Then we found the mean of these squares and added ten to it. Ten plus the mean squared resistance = 1205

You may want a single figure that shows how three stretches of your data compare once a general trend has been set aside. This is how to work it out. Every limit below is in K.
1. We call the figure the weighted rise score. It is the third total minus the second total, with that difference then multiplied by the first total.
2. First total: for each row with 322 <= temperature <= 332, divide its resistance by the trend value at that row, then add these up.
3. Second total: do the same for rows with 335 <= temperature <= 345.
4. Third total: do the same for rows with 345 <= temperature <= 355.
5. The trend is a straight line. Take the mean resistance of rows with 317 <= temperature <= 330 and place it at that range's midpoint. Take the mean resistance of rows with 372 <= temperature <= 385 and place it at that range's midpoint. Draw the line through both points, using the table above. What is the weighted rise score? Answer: -1.4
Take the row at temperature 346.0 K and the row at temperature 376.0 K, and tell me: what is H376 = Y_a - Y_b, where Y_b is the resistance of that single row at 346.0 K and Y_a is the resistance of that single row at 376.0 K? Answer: 2.4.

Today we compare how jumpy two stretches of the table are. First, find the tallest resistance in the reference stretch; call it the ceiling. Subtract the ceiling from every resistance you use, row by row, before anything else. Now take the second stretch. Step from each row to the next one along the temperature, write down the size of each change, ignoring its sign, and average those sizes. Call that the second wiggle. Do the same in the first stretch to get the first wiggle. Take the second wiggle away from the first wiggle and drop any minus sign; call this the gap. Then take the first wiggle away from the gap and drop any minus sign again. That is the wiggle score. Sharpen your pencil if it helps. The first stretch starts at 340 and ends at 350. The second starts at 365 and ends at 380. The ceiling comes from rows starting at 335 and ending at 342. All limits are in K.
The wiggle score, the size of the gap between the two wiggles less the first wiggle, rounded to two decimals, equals 0.72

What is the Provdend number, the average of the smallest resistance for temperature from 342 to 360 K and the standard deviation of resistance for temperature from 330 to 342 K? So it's 14.3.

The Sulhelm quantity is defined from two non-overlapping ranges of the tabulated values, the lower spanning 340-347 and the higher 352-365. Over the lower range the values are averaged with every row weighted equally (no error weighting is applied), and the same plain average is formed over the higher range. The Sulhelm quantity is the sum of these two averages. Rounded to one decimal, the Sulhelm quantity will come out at 59.5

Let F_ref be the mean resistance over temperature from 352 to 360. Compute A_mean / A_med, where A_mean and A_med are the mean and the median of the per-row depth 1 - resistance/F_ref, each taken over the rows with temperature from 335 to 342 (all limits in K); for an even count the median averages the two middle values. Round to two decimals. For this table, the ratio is 0.96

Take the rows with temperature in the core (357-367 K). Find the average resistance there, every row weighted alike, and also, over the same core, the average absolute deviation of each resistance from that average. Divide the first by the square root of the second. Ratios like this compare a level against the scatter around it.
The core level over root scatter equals 36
